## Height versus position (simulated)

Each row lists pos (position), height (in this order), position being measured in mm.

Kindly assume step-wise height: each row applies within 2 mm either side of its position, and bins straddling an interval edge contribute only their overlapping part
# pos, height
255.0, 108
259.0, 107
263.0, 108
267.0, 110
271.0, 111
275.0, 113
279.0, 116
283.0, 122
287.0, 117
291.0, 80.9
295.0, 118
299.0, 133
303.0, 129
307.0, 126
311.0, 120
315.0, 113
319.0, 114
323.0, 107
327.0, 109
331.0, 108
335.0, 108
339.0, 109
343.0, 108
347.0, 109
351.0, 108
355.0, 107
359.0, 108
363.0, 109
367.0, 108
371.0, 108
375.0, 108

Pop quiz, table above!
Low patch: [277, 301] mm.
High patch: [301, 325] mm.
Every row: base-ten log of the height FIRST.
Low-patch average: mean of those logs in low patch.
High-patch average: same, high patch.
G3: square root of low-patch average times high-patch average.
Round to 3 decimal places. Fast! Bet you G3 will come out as 2.063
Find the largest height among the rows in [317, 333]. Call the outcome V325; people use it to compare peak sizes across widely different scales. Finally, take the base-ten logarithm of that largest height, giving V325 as 2.06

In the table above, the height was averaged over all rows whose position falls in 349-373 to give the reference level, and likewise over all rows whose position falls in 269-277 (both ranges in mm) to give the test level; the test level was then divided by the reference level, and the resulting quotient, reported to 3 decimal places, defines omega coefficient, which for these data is 1.037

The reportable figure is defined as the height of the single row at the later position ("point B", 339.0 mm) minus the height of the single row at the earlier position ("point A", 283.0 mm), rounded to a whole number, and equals -13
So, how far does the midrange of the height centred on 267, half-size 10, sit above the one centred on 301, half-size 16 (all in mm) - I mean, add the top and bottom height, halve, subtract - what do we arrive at 3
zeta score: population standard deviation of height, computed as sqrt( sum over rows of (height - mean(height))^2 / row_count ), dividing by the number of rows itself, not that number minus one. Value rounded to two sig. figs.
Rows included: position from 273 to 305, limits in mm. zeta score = 15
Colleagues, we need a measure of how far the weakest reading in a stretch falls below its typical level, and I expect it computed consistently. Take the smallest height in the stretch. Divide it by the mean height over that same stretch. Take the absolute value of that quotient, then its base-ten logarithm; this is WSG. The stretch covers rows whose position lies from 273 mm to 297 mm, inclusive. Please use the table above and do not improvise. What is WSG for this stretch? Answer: -0.138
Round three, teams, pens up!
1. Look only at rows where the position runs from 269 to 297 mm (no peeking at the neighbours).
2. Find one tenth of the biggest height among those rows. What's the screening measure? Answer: 12.2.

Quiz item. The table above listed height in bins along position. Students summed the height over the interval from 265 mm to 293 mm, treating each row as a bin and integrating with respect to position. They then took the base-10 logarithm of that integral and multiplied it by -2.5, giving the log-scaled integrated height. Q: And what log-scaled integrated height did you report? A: -8.721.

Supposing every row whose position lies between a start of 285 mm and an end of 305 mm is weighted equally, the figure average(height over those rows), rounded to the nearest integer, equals 116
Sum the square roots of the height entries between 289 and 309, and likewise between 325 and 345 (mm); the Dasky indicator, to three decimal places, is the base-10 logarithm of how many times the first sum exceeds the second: 0.016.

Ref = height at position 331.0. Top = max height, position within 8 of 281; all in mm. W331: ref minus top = -14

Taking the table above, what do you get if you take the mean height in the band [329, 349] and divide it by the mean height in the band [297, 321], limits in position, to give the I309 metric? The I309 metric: 0.88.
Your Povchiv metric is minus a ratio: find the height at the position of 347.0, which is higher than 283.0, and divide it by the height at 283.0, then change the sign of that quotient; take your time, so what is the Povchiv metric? -0.89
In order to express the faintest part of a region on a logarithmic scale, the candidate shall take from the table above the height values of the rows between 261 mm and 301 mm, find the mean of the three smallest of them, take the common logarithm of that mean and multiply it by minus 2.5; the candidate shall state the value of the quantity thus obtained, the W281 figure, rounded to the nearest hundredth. -5.00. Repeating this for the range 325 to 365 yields -5.08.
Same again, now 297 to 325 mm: -5.12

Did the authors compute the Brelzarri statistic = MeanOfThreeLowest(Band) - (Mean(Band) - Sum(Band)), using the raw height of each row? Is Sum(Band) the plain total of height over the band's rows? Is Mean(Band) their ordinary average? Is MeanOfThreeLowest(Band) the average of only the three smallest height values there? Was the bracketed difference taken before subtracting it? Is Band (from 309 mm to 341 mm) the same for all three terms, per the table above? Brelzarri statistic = 885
